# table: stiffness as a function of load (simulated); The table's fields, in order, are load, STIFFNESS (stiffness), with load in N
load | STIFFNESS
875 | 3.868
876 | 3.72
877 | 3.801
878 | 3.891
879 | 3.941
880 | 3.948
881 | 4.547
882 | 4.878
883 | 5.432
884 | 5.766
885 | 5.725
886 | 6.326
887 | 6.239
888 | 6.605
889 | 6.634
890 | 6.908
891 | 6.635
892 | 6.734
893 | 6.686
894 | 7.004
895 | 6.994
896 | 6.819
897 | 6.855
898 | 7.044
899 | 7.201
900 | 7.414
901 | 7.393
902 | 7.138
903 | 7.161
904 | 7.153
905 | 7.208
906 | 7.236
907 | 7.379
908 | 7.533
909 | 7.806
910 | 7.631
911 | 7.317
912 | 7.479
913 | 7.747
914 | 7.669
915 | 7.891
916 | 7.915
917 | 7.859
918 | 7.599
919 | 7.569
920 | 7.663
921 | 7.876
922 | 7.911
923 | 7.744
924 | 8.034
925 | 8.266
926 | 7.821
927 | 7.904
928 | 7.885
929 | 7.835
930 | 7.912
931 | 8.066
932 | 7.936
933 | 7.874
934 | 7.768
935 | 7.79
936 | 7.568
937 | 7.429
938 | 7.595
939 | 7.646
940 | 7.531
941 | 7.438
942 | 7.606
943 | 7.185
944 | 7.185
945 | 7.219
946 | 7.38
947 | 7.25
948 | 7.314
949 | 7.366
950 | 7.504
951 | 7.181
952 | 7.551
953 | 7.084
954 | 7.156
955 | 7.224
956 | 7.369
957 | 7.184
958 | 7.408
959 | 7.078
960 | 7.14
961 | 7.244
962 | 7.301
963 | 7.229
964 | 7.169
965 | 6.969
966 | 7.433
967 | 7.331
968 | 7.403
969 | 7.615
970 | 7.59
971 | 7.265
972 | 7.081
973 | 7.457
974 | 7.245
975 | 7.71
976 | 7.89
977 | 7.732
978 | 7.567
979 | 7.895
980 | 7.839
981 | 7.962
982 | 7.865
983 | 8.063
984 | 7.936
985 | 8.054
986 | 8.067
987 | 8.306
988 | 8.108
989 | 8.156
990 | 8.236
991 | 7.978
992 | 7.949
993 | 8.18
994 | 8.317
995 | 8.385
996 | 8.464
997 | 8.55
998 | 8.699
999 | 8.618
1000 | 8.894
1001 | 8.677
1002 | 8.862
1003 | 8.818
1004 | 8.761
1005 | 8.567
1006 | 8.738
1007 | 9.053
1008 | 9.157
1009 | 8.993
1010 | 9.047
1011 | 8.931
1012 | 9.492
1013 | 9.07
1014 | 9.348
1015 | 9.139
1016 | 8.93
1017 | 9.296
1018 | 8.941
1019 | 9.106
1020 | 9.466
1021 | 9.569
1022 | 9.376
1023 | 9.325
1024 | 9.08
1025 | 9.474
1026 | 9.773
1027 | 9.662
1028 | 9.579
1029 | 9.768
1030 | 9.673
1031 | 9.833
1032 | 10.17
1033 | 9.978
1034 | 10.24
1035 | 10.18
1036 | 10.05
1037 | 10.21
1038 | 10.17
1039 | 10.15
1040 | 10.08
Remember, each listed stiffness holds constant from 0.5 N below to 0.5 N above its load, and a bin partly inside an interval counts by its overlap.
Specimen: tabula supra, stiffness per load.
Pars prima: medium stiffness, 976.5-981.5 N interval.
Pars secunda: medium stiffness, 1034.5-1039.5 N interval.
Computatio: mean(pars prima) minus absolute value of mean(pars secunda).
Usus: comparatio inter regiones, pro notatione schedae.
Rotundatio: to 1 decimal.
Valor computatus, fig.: -2.4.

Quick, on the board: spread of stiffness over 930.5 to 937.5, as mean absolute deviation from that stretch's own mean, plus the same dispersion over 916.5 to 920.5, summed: 0.25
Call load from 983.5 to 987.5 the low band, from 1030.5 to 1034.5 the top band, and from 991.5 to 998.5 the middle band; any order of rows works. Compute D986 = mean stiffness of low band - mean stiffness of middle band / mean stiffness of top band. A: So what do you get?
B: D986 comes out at 7.3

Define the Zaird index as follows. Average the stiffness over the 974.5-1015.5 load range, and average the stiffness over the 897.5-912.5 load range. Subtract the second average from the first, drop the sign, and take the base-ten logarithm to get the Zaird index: 0.0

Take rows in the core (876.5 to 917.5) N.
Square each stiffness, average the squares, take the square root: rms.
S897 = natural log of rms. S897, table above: 1.91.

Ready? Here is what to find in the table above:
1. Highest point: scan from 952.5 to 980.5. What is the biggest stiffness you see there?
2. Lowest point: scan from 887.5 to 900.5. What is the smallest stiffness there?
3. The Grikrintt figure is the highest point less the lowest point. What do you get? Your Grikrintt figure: 1.3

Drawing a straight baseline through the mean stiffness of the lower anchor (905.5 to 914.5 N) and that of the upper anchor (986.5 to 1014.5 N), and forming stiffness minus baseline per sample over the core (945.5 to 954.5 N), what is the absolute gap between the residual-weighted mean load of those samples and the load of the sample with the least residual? 2.7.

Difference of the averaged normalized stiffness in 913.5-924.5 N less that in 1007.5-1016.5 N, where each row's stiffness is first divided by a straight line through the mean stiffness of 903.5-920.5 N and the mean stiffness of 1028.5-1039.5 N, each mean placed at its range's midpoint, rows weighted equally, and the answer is 0.060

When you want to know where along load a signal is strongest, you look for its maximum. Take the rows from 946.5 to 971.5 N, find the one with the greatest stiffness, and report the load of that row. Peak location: 969 N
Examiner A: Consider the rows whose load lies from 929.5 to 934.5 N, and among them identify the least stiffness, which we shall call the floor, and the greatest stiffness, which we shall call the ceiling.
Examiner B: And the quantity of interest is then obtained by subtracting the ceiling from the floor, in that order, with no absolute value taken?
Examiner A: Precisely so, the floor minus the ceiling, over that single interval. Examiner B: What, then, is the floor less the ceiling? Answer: -0.30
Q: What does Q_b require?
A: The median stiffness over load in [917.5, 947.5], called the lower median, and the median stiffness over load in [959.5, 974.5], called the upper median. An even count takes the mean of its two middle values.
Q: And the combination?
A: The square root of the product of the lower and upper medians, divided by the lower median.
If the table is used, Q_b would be 0.97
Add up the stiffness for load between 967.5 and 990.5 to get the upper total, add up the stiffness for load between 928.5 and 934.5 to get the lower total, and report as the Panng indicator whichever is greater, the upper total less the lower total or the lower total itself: 132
